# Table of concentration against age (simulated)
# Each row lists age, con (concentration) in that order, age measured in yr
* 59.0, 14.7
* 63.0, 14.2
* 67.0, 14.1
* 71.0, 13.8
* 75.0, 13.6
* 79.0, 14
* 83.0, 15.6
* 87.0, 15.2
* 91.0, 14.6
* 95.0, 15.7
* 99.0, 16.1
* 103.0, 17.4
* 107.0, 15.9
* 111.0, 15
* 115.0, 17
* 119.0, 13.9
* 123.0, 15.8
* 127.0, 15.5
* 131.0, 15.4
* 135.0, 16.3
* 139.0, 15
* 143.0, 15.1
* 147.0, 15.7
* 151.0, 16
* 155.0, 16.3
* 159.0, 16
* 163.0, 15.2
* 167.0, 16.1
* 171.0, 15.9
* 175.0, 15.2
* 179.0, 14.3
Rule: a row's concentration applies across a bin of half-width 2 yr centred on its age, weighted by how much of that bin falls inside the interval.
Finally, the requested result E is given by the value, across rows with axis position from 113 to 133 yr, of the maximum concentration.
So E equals 17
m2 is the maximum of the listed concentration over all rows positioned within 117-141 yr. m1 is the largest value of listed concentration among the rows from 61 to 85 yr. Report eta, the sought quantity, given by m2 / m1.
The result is 1.04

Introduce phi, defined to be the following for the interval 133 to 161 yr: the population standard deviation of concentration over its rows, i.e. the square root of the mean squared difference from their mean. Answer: 0.5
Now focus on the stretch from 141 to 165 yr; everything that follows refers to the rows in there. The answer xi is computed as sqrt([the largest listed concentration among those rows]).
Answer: 4.04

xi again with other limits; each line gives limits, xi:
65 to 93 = 3.95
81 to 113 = 4.17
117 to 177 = 4.04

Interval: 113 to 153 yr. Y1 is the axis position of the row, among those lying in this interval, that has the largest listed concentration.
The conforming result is 115.0 yr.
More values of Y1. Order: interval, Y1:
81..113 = 103.0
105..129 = 115.0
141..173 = 155.0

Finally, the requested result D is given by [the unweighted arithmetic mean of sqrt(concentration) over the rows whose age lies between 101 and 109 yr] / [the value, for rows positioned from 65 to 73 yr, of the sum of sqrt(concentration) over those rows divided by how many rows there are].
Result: 1.09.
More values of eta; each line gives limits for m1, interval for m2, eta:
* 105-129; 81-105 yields 1.02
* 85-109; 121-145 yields 0.94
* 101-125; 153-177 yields 0.94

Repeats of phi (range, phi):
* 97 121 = 1.2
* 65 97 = 0.8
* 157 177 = 0.4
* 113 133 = 1.0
